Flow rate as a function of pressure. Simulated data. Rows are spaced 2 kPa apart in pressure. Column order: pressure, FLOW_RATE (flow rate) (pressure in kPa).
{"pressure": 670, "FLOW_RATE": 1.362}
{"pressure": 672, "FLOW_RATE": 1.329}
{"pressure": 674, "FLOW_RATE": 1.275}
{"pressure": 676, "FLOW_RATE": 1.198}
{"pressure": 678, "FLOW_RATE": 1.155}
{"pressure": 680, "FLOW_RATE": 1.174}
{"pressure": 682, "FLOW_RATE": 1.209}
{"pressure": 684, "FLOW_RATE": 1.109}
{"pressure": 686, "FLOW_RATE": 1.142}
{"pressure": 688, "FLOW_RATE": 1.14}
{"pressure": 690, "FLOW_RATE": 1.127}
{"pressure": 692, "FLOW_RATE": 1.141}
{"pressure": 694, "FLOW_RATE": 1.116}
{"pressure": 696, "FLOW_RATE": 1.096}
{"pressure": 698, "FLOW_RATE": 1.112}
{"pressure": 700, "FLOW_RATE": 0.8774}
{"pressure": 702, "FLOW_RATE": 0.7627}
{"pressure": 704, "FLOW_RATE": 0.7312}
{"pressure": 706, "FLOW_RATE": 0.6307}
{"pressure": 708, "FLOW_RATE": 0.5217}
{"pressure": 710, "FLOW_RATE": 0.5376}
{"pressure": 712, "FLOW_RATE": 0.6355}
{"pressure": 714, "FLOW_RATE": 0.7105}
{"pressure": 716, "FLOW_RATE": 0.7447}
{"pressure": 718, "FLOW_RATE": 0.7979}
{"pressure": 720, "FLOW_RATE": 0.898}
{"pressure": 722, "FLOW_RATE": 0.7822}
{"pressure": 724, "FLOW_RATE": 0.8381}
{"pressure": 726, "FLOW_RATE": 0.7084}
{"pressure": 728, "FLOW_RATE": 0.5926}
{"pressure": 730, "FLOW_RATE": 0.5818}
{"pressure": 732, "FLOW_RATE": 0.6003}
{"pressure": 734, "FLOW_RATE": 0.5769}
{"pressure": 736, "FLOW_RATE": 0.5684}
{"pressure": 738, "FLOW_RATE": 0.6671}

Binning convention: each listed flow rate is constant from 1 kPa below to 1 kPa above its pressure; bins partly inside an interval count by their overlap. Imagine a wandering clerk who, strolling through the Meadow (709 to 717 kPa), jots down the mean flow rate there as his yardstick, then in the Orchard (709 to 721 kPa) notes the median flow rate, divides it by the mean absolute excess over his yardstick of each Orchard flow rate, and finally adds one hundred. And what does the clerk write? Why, 107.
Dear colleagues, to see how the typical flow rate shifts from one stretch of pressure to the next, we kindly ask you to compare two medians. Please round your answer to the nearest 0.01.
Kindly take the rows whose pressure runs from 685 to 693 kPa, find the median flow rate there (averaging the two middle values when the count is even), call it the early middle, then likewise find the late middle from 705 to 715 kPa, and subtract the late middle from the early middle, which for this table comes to 0.51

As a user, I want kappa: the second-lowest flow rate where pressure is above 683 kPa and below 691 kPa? 1.127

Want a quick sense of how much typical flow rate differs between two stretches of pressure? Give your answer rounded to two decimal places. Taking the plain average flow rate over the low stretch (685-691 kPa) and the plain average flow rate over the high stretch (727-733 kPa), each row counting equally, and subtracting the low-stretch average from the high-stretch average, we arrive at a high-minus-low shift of -0.54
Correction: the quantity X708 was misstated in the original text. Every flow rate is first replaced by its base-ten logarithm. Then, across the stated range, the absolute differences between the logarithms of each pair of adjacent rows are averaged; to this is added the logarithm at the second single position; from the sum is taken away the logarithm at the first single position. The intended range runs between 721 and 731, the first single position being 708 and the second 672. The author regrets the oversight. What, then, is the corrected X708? 0.45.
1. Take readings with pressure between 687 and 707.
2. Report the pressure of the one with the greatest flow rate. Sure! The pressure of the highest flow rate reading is 692 kPa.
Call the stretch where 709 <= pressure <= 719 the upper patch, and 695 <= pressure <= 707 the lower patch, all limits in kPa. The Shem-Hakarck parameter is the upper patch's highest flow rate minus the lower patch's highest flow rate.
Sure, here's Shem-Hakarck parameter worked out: -0.31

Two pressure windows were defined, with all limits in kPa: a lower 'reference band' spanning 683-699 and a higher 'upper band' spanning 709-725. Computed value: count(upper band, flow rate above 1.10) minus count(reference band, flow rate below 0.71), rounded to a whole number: 0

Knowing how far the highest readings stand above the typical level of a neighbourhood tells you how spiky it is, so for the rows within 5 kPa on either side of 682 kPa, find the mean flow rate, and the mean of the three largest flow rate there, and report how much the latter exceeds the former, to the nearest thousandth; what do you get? 0.022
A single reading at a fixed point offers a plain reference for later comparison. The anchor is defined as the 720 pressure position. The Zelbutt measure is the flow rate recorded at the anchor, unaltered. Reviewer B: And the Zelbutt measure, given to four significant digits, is 0.8980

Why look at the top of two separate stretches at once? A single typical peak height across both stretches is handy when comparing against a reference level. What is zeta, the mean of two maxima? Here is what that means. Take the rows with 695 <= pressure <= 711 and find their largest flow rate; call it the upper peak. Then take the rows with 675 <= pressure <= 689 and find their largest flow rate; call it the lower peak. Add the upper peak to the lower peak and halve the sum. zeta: 1.16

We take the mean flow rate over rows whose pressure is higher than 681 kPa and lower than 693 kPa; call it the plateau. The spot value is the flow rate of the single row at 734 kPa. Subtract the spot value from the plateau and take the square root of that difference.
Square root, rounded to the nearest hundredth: 0.75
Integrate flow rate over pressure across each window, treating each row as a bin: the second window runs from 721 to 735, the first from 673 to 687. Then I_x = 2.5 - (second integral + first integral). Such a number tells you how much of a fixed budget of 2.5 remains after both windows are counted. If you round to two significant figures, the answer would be -23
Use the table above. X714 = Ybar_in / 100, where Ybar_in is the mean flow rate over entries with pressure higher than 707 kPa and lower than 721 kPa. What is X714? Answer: 0.0069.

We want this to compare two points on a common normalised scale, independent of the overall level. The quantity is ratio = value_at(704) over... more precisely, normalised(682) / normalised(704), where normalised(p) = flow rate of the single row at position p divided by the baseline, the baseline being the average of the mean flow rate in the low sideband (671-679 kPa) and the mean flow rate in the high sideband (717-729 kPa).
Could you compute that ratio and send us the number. 1.7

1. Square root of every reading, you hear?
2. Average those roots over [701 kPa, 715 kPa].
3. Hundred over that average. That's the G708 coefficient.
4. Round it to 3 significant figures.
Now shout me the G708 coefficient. 125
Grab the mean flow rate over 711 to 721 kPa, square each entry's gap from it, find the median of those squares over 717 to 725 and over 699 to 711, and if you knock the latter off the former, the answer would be -0.011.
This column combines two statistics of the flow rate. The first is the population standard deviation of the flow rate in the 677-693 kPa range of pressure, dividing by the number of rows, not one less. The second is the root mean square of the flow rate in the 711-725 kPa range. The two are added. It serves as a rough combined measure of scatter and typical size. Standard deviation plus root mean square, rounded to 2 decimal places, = 0.81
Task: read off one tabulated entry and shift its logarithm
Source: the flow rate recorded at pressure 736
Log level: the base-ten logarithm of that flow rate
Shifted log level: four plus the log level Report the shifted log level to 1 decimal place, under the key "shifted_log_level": 3.8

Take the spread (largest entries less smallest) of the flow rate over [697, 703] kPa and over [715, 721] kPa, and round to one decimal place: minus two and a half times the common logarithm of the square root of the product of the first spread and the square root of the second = 1.1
